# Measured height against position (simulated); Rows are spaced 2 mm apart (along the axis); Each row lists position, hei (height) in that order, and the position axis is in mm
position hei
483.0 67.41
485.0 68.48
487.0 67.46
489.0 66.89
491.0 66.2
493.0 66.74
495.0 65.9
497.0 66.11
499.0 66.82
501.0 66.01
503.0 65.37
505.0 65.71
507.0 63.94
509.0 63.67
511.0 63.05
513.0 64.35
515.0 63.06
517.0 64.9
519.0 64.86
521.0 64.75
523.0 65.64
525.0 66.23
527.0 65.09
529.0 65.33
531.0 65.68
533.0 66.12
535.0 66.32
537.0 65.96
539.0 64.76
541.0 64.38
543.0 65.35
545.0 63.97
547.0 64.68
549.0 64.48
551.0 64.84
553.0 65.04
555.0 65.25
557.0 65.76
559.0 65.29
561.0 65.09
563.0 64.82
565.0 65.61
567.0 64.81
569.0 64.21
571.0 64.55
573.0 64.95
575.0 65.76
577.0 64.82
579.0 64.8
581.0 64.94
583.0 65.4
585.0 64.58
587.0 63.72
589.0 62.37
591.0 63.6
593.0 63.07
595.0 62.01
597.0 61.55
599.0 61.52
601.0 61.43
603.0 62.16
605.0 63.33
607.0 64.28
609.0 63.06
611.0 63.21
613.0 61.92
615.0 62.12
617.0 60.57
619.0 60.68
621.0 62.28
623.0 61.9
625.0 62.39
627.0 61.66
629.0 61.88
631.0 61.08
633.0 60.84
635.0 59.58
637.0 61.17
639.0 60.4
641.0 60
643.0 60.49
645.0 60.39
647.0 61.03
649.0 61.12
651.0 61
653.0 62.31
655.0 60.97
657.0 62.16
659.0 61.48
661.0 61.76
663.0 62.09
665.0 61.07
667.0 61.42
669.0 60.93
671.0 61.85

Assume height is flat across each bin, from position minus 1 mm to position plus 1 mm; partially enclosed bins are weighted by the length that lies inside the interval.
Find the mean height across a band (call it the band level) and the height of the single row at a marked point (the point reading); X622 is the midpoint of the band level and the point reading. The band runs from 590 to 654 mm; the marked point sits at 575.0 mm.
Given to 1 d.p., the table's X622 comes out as 63.7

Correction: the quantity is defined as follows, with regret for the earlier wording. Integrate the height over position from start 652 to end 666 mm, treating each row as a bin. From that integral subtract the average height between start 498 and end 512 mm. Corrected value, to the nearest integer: 799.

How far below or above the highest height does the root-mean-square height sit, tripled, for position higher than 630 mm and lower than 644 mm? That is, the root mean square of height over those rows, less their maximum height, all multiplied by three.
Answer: -2.0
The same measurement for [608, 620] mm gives -3.8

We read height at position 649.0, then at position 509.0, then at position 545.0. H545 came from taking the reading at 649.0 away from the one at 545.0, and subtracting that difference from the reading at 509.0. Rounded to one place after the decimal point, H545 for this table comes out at 60.8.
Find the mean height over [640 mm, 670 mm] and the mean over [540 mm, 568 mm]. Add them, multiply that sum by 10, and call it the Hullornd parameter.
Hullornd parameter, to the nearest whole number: 1262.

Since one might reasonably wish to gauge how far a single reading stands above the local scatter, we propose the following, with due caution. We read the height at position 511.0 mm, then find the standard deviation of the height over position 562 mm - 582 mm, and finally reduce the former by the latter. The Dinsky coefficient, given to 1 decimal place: 62.6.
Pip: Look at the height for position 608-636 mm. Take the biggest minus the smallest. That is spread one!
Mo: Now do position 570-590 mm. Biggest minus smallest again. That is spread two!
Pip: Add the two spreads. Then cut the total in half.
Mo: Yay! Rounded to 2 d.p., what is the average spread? 3.51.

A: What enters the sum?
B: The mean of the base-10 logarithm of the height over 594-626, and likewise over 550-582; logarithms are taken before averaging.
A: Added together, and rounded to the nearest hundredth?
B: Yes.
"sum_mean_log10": 3.61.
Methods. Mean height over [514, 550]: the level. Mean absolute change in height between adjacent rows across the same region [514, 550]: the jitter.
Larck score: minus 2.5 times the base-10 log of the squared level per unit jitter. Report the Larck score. -9.54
